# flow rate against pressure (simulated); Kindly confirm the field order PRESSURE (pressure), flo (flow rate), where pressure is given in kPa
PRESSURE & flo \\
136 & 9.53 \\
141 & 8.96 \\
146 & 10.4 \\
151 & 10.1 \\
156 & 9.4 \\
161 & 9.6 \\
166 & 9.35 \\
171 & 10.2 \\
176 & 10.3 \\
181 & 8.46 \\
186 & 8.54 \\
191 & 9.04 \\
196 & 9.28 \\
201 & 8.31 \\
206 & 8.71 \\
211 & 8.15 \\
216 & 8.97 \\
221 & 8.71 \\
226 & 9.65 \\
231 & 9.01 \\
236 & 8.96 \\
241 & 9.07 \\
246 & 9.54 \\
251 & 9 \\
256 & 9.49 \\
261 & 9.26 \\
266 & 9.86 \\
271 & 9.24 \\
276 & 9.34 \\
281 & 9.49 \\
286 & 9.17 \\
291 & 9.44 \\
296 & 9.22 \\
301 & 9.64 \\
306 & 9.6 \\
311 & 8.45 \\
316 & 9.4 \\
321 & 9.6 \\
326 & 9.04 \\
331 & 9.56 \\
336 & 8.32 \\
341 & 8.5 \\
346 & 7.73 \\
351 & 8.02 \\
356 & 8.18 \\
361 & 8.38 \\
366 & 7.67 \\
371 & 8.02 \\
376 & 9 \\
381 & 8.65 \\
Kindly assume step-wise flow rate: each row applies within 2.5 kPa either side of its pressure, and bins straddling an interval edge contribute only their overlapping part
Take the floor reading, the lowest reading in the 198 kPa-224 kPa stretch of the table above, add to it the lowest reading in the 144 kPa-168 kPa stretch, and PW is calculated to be 17.5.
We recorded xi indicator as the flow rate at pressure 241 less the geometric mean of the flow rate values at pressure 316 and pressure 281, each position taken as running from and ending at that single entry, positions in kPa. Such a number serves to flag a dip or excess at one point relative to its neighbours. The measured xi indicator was -0.4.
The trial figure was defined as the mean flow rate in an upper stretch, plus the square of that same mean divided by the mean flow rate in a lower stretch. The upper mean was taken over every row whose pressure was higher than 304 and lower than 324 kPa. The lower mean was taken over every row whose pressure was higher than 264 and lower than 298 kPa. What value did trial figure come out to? 18.4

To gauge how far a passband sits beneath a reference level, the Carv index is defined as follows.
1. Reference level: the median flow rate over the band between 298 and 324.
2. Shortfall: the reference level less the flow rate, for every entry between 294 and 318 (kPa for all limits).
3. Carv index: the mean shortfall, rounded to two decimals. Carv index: 0.34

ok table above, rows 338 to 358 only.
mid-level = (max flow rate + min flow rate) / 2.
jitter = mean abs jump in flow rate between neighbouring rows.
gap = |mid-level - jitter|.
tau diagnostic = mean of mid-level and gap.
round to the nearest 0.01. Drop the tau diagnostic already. 7.91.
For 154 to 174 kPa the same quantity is 9.56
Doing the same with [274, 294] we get 9.21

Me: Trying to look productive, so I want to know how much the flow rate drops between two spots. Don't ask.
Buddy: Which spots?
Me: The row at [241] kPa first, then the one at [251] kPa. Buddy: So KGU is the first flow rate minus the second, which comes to 0.1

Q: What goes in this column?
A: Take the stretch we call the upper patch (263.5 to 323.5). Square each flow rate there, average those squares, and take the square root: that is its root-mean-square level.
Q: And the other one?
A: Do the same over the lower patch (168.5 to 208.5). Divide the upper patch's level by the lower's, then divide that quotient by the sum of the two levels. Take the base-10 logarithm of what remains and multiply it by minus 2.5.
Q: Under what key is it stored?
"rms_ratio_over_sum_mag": 3.14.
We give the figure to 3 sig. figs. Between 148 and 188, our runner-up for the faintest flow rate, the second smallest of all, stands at 8.54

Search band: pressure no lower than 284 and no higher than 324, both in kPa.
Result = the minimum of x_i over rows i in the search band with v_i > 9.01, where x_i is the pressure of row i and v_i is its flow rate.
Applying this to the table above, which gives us 286 kPa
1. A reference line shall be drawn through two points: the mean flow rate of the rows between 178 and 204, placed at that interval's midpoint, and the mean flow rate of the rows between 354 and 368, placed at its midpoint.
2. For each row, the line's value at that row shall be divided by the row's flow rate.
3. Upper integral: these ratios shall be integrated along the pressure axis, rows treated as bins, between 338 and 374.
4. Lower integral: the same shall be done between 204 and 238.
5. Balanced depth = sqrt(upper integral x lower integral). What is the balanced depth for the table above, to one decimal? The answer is 34.6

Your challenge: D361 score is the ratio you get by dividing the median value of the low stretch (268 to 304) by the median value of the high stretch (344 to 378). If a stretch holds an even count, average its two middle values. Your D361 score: 1.16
